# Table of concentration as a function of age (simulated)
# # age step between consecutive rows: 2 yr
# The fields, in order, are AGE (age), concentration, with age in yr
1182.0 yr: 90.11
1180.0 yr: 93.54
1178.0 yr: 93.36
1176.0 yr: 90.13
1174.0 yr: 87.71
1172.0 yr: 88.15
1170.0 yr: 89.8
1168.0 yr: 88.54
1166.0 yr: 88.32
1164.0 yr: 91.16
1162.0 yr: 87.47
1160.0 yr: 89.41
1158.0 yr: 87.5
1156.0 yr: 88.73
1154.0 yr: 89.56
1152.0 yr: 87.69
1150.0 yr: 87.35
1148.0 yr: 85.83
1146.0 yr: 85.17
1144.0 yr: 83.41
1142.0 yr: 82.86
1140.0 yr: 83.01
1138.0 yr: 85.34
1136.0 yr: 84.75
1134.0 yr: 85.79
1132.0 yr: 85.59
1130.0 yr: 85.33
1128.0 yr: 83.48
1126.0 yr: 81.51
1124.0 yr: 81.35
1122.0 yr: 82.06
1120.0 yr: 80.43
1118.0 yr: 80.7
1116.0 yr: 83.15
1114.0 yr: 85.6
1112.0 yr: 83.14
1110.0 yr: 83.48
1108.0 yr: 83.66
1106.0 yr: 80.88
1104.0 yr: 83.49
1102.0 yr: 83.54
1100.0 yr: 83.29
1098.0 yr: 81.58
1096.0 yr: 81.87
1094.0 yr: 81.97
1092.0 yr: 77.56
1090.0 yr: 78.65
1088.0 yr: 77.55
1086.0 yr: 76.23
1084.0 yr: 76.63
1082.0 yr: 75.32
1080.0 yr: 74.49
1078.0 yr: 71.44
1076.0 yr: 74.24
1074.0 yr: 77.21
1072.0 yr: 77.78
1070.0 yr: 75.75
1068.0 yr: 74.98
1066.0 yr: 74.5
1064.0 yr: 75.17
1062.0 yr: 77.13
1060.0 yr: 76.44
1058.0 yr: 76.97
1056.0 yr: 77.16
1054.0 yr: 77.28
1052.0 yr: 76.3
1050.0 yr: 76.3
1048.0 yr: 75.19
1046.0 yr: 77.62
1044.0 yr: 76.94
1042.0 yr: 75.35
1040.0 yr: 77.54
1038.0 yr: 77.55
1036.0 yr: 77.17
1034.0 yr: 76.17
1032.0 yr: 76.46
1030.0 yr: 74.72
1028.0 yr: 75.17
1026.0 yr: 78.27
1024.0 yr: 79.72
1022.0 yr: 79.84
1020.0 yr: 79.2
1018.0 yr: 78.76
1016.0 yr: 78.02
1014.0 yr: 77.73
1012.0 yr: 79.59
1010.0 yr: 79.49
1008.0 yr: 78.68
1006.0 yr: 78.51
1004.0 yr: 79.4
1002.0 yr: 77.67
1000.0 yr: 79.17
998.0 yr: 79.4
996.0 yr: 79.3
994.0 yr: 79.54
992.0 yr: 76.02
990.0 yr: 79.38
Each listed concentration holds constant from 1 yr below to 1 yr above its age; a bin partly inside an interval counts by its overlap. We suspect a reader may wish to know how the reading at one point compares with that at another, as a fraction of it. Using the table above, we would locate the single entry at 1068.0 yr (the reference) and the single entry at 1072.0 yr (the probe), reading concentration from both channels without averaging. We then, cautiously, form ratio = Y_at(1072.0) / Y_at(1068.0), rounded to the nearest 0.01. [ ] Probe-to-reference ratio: 1.04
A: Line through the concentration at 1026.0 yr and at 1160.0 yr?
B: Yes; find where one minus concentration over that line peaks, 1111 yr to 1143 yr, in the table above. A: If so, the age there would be 1120.0 yr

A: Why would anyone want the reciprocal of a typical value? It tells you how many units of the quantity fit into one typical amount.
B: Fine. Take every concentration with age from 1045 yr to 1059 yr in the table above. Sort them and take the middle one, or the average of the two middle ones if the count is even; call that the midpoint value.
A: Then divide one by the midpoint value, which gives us 0.0130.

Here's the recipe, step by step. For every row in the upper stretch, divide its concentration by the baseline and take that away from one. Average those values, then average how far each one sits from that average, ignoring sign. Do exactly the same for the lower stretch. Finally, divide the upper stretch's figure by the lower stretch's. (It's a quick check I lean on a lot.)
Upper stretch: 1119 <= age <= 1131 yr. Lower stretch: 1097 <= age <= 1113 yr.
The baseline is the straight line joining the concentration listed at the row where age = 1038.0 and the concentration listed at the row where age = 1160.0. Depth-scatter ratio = 1.4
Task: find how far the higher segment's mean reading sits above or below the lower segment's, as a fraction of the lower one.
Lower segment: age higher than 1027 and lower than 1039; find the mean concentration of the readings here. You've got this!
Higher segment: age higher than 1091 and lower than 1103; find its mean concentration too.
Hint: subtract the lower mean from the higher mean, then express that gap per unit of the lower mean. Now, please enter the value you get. 0.071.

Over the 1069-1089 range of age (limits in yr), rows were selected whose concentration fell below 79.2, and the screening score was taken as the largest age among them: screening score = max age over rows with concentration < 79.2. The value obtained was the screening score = 1088.0 yr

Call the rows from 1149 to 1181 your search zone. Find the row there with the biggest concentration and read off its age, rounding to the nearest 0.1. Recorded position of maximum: 1180.0 yr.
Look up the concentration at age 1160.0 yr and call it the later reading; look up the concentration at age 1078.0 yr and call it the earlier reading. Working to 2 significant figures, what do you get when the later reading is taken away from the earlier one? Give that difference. -18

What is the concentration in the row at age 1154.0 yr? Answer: 89.56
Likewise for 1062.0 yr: 77.13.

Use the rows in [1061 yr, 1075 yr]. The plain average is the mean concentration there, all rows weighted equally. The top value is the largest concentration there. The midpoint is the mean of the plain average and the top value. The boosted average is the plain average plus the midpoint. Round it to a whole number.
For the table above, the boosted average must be 153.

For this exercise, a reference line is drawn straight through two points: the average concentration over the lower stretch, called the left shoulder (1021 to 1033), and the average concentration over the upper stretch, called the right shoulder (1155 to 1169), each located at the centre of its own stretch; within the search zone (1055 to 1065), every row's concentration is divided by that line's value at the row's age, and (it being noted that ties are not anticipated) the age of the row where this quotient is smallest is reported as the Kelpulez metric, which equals 1064.0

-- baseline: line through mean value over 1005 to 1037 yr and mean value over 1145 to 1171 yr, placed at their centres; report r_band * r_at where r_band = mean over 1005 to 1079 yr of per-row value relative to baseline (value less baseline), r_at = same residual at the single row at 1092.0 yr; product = 14.9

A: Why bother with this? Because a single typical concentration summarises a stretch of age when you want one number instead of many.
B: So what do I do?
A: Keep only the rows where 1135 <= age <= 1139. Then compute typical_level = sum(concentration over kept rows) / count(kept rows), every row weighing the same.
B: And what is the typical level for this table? 85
